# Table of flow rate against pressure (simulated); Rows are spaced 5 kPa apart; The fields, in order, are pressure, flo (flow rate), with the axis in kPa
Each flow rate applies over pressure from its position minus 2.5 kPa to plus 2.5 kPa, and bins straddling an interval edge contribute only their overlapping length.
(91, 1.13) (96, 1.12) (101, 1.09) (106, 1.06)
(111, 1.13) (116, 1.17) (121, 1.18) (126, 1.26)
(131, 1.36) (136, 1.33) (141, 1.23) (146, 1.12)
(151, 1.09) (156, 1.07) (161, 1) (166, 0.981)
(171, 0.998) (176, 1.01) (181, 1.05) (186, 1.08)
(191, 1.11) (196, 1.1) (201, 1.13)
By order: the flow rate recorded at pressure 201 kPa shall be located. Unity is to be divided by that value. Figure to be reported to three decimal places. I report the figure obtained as 0.885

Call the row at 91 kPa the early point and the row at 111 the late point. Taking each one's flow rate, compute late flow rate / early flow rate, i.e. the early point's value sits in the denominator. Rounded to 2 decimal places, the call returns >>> 1.00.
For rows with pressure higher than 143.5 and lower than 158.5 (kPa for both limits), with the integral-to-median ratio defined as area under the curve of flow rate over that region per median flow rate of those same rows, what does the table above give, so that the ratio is 15.0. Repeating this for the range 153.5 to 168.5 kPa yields 15.3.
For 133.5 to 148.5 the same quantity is 15.0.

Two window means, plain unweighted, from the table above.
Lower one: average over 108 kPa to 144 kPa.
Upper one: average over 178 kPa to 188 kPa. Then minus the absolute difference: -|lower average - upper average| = -0.172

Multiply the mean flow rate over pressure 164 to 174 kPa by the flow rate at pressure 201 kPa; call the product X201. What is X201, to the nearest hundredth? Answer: 1.12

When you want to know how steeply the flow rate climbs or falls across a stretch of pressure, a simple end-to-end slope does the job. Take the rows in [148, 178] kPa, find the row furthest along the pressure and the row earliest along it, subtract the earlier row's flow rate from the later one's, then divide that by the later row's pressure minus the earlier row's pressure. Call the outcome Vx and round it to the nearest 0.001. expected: -0.003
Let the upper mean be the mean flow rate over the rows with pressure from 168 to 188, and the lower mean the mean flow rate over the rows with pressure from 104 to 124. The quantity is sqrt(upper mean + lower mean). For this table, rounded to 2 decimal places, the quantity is 1.47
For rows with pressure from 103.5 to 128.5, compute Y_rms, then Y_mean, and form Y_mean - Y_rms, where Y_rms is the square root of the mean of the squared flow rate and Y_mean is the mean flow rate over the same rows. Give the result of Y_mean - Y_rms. -0.0018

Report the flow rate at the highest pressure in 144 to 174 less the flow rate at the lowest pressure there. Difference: -0.12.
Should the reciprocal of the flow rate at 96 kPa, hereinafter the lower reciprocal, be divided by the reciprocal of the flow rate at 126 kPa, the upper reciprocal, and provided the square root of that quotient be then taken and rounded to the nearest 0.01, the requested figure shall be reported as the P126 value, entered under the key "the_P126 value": 1.06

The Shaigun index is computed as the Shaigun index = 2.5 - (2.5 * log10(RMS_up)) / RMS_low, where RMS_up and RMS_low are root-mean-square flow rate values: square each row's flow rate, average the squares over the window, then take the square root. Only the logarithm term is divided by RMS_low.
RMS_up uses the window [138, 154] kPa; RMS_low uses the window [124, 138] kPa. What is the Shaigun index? 2.39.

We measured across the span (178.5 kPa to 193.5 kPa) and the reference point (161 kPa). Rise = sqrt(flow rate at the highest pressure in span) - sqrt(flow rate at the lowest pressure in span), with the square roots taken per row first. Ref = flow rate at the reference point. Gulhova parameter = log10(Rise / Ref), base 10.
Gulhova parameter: -1.54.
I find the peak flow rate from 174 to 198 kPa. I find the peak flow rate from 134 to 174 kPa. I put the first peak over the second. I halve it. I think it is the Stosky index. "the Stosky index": 0.42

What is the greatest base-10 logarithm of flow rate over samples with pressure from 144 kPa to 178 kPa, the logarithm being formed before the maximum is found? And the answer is 0.05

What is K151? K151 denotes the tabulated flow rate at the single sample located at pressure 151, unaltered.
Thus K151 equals 1.09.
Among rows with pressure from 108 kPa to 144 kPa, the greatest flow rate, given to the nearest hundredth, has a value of 1.36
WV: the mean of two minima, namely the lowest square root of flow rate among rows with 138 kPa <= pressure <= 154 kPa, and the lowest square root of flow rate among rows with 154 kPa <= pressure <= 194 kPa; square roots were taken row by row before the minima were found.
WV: 1.017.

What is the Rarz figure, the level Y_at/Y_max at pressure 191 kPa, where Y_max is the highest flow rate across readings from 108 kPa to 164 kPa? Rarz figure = 0.816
